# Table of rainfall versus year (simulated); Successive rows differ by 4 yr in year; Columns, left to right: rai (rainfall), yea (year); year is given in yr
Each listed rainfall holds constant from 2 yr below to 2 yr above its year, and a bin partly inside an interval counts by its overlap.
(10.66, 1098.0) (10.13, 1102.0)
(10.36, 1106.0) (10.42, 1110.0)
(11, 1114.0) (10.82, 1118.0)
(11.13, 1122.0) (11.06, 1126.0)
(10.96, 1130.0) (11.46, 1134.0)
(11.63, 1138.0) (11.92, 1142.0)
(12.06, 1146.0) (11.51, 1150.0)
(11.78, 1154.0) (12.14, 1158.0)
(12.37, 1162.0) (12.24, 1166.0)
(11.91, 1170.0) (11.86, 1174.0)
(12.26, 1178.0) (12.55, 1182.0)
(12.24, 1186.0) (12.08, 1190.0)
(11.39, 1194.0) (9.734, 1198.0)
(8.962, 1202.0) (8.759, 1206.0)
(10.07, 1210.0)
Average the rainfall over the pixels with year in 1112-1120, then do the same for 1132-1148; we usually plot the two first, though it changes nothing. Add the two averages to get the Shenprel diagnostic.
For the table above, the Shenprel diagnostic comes 22.7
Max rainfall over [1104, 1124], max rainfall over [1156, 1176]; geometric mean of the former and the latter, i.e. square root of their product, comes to 11.7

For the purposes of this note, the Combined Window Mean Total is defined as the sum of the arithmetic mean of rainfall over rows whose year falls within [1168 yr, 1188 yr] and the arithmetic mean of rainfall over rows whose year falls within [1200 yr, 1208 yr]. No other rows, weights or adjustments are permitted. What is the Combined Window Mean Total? 21.0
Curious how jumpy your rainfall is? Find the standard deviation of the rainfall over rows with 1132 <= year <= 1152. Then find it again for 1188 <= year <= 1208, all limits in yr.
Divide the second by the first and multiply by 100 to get 565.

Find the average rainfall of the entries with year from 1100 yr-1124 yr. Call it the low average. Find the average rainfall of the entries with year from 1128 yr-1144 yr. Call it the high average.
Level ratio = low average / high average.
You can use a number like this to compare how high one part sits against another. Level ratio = 0.93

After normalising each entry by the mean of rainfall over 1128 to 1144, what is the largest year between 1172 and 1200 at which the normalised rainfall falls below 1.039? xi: 1198.0 yr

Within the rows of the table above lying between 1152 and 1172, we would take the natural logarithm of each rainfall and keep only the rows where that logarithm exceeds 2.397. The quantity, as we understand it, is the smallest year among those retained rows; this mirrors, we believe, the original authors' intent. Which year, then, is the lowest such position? 1154.0 yr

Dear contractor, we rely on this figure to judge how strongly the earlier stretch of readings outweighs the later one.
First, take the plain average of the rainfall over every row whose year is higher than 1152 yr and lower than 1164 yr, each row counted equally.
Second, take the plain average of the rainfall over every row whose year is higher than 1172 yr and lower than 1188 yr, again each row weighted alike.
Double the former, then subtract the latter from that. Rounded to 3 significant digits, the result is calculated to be 12.0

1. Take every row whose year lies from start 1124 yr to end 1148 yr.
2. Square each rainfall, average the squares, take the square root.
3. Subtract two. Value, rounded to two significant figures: 9.5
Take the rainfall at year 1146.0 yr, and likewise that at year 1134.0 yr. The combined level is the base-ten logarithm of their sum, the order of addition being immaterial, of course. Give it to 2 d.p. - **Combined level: 1.37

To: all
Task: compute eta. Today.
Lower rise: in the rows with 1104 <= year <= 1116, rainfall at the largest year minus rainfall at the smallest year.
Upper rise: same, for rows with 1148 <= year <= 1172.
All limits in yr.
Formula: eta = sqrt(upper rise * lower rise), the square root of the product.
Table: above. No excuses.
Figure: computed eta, 0.51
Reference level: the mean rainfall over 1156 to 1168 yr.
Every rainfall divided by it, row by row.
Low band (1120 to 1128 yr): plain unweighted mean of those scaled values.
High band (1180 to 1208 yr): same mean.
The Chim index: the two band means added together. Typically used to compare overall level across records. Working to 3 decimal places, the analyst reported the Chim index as 1.789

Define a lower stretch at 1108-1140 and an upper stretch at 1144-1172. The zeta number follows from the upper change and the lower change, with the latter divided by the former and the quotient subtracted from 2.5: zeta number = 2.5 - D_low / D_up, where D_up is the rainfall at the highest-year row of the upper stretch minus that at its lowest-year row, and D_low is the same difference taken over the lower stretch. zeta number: 10.6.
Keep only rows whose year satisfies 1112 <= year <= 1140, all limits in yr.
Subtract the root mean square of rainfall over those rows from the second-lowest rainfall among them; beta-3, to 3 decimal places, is -0.195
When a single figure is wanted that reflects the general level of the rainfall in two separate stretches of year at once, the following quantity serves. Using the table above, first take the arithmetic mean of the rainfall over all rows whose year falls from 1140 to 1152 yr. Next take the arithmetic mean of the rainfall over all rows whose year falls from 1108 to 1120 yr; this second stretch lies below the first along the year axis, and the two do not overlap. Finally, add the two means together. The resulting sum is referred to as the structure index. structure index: 22.6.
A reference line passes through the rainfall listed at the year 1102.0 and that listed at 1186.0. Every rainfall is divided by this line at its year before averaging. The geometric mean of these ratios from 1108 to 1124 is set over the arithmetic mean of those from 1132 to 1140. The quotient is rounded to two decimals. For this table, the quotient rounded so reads 0.98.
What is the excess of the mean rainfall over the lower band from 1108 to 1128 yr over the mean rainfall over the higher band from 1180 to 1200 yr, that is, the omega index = -0.71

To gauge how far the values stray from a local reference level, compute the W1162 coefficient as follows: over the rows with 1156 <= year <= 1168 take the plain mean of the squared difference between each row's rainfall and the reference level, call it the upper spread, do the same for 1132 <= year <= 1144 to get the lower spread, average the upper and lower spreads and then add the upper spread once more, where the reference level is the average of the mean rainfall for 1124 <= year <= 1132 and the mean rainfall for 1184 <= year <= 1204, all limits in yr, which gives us 2.8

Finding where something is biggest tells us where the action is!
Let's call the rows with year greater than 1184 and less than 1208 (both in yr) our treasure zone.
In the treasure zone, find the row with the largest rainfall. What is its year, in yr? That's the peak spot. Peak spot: 1186.0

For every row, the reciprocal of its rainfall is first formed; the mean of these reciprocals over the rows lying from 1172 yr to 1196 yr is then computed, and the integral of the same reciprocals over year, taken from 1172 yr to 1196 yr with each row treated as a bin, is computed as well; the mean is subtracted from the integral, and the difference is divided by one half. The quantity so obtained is 3.82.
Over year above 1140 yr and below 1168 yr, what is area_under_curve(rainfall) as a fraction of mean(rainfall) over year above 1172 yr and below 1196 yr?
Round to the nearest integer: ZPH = 28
